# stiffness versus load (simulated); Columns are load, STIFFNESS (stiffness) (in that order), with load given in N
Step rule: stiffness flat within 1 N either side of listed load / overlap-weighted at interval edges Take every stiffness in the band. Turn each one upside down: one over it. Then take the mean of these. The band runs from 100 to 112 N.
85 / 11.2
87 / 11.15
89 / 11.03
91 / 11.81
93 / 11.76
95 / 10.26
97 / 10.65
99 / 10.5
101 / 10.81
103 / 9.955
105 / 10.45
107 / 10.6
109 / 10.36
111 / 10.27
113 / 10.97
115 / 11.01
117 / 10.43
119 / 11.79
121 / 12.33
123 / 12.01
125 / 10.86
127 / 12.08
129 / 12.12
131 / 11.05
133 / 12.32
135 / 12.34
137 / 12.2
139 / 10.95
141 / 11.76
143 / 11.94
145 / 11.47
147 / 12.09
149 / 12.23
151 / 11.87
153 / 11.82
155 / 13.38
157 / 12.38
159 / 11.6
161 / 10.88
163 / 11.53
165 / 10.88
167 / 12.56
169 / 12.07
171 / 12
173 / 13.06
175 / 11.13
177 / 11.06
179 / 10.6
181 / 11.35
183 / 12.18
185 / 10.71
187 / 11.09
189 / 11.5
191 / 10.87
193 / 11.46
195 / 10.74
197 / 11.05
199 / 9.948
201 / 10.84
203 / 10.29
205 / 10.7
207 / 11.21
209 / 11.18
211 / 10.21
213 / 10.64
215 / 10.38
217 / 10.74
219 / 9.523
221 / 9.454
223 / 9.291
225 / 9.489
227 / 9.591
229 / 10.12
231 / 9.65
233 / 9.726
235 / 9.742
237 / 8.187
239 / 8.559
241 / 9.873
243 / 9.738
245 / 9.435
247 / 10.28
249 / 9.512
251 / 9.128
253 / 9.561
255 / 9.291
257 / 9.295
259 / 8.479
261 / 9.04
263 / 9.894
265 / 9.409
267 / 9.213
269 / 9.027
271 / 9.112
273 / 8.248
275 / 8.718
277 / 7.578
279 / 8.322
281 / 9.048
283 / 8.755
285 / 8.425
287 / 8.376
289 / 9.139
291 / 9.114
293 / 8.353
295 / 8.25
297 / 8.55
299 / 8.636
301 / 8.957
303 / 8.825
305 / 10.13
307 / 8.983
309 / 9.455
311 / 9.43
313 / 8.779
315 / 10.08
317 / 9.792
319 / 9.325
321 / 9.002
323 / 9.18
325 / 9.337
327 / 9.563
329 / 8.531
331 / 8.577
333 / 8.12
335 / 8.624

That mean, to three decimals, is 0.096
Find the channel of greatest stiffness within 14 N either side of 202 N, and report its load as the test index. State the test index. 189 N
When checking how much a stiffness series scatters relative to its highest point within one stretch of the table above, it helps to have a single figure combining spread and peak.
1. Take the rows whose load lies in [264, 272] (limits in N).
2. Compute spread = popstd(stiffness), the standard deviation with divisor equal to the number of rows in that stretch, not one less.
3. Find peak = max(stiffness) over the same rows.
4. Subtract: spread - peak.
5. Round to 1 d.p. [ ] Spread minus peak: -9.3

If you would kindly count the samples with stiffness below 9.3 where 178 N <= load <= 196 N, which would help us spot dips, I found 0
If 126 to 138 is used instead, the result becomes 0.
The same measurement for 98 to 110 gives 0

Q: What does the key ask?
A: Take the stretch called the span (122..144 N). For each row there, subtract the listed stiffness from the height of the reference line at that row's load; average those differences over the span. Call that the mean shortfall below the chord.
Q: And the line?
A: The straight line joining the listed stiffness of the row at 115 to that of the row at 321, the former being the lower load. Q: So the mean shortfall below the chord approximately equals -1.0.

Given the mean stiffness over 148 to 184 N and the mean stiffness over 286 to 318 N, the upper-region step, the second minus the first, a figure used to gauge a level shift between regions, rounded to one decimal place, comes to -2.8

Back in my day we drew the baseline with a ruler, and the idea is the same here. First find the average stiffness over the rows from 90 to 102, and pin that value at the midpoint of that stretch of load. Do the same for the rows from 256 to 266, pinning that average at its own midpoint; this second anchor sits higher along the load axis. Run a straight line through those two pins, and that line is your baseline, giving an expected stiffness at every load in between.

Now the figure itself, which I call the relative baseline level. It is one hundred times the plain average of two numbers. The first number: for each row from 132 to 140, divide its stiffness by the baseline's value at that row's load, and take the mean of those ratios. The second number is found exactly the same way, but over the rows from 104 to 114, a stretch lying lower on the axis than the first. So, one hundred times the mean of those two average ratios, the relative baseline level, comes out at 105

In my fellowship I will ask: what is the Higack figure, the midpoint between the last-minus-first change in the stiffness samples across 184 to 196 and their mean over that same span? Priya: 5.5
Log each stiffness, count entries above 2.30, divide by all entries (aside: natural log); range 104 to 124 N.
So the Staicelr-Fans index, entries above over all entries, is 1.0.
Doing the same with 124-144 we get 1.0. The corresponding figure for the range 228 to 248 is 0.2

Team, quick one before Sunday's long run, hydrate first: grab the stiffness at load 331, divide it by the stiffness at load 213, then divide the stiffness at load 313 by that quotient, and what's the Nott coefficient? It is 10.9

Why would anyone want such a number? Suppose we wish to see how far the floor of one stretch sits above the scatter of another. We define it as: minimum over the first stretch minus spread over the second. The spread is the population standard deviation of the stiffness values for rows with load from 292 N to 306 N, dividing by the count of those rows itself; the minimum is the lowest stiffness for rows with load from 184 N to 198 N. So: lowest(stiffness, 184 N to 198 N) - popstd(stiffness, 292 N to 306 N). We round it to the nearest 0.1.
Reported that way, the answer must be 10.1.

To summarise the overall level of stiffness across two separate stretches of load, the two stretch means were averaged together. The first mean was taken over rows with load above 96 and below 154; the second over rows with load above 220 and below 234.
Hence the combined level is 10.5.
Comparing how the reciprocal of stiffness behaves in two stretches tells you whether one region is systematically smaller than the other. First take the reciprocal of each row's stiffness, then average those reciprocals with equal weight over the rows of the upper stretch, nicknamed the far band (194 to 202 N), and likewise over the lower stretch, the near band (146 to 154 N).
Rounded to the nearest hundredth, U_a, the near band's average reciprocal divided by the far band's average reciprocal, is 0.89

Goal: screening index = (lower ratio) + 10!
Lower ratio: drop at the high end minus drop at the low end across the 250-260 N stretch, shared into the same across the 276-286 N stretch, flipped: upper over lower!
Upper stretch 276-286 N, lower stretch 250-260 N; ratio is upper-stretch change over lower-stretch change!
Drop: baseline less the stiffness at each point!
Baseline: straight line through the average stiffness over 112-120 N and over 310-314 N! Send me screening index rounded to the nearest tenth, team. 8.4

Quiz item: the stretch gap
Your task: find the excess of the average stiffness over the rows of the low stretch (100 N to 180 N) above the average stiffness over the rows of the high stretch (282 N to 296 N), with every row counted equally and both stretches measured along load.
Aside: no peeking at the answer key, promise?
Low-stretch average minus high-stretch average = 2.9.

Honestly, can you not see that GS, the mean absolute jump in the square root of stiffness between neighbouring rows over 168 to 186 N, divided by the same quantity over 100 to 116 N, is 2.1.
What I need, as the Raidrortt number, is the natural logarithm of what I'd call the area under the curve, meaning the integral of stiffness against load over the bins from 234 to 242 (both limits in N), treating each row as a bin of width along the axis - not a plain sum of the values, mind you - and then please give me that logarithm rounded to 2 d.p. 4.29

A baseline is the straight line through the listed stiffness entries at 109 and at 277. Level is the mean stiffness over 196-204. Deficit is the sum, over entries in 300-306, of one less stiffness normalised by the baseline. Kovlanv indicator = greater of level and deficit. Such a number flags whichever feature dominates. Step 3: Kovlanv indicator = 10.5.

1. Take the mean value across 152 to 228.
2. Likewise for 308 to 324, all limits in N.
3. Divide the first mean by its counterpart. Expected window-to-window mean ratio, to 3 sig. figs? 1.18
